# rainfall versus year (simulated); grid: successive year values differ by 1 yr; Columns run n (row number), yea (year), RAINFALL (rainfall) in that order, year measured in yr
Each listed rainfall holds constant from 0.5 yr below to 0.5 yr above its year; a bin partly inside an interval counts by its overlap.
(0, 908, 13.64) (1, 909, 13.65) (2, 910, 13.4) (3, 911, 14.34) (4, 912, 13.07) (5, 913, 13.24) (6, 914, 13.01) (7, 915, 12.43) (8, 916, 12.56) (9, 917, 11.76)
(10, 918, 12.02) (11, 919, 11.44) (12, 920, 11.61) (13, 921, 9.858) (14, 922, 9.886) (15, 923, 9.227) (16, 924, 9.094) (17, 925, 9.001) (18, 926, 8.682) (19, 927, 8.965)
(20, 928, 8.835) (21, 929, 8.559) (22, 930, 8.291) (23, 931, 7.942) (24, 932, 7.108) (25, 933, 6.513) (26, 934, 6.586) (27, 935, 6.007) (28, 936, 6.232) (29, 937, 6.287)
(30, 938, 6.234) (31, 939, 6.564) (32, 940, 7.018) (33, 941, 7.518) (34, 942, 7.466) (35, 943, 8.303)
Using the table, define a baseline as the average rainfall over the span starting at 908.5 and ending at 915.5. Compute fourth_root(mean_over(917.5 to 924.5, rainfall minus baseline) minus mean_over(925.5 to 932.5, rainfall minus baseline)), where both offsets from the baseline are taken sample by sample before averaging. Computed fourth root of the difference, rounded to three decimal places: 1.205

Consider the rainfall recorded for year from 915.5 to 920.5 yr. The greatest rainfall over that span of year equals 12.56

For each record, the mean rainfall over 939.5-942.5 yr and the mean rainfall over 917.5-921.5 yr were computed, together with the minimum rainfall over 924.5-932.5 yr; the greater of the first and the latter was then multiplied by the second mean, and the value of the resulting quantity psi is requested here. 82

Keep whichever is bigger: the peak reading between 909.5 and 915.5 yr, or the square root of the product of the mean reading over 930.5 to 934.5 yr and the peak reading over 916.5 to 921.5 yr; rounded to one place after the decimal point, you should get 14.3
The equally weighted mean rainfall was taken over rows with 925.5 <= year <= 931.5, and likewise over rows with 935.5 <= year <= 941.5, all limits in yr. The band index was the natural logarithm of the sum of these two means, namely 2.72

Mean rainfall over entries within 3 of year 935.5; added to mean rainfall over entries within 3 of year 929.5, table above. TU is 14.6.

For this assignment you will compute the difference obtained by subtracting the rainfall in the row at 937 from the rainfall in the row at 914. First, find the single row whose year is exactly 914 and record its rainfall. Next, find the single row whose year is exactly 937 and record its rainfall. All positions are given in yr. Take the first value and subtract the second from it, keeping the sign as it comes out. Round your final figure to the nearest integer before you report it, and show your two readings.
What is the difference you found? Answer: 7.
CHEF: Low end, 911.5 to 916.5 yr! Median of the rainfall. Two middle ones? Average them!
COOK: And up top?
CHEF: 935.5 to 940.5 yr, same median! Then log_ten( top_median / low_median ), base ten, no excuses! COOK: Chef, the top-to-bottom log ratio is -0.32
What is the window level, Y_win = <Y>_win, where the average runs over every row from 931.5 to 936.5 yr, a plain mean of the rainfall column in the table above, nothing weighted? 6.5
